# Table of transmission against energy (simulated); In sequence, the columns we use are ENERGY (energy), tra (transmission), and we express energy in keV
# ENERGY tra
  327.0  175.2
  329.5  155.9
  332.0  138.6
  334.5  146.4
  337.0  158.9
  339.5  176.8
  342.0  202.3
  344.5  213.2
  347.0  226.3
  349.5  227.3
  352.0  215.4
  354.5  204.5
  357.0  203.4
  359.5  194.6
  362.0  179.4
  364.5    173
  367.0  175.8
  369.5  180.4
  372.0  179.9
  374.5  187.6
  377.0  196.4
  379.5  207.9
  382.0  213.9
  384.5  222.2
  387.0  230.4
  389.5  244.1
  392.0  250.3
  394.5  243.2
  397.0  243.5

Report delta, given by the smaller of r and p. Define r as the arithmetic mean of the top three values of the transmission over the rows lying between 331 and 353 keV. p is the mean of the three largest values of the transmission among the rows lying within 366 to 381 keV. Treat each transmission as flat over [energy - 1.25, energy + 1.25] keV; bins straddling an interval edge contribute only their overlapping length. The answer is 197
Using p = 197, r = 223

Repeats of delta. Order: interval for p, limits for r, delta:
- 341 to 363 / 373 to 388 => 222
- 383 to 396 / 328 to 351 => 222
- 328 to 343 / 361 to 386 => 179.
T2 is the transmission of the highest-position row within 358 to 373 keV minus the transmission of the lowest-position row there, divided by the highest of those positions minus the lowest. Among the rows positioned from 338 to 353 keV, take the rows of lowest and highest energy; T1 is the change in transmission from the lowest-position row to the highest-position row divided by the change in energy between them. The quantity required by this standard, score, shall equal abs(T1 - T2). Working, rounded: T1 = 3.1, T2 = -1.2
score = 4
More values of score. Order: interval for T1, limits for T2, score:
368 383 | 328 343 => 1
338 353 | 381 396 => 1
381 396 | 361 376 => 2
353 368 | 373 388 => 6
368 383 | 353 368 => 5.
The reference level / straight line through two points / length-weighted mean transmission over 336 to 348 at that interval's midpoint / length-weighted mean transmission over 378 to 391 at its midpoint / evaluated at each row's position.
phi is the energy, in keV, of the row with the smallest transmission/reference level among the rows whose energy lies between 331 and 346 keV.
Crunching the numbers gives 332.0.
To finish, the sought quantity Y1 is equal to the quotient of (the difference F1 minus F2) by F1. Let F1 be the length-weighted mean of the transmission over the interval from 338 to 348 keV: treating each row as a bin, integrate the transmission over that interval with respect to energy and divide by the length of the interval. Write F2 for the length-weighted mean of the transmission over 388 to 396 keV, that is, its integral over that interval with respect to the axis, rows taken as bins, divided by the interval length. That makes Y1 -0.21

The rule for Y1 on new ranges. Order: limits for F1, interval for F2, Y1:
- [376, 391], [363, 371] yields 0.20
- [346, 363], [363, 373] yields 0.15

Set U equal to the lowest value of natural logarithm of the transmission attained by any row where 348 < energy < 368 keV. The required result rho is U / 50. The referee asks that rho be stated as 0.103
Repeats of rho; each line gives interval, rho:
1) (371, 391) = 0.104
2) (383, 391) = 0.108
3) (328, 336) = 0.099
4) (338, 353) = 0.104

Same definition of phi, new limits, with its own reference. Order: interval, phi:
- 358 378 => 364.5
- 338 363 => 362.0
